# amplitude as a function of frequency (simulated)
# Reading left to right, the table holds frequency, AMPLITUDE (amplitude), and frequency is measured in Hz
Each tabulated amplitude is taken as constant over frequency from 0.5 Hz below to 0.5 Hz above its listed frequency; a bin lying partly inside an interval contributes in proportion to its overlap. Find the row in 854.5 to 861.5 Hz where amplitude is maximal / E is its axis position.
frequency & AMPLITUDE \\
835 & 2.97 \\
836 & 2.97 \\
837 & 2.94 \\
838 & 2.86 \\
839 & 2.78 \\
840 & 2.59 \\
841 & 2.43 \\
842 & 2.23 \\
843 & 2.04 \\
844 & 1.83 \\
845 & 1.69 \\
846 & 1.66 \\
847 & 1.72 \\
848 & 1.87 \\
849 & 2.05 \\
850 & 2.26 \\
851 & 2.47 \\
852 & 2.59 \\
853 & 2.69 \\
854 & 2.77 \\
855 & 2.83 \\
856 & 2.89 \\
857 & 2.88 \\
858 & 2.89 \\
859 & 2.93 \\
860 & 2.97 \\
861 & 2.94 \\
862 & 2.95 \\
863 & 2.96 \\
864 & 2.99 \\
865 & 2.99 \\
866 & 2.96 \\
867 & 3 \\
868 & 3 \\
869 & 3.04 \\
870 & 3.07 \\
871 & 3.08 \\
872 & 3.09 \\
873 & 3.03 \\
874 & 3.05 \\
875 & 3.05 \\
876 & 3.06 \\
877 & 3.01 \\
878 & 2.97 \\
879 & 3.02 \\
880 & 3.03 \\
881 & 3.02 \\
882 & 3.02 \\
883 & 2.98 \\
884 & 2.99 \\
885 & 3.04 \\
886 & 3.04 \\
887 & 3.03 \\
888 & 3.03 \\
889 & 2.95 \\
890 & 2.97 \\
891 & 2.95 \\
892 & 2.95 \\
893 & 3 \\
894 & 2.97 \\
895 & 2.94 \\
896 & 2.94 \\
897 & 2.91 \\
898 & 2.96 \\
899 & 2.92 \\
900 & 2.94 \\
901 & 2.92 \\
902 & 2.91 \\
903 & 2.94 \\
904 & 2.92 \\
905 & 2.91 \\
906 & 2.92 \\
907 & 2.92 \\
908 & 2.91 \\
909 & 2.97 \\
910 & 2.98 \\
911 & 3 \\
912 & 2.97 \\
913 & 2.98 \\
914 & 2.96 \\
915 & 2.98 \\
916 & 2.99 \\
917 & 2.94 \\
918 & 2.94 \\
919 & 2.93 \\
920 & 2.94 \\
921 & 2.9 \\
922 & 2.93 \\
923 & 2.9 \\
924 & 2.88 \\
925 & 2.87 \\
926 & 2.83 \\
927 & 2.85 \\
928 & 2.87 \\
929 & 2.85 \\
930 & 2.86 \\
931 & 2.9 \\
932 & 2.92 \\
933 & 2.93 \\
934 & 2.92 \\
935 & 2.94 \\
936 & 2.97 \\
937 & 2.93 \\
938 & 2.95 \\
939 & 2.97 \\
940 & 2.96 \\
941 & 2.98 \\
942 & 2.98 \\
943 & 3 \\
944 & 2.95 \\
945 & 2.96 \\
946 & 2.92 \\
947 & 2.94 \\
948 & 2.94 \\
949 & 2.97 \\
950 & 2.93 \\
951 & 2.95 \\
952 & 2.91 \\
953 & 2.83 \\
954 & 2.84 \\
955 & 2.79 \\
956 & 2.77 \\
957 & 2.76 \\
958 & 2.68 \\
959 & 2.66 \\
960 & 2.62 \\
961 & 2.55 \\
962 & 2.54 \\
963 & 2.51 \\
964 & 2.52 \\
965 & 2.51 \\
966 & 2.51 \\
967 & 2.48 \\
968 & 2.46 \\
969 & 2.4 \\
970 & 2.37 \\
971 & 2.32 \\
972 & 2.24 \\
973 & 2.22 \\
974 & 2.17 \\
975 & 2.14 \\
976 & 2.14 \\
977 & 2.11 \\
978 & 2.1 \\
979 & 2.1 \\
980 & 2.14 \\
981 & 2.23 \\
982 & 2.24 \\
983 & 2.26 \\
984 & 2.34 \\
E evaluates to 860 Hz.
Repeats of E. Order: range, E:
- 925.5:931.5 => 931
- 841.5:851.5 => 851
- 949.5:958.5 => 951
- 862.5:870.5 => 870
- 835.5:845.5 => 836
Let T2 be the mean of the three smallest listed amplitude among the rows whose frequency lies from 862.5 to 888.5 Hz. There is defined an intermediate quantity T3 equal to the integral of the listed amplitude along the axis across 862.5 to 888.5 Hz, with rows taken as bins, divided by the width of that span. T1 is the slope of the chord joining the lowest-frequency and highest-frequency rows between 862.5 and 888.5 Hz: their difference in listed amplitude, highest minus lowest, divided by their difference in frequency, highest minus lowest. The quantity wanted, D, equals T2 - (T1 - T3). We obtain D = 6.0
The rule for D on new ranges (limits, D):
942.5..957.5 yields 5.7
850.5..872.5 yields 5.5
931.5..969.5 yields 5.3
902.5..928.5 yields 5.8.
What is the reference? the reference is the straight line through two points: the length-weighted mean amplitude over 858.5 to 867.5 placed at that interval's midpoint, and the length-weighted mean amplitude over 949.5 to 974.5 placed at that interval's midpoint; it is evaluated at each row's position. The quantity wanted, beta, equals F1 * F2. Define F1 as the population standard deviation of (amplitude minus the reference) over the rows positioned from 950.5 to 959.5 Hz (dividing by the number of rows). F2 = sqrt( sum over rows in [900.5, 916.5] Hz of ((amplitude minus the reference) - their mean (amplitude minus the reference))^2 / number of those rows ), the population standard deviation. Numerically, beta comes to 0.004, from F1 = 0.08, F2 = 0.05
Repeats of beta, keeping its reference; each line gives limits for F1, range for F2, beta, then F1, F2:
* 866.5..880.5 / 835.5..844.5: 0.013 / 0.03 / 0.38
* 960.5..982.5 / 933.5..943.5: 0.005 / 0.14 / 0.03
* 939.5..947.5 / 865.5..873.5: 0.001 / 0.02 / 0.05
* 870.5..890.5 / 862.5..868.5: 0.001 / 0.03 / 0.02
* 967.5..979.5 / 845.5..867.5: 0.049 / 0.11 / 0.45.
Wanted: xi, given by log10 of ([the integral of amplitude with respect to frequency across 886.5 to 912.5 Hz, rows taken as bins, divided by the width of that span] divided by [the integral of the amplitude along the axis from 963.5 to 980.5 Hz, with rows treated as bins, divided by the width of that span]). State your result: 0.110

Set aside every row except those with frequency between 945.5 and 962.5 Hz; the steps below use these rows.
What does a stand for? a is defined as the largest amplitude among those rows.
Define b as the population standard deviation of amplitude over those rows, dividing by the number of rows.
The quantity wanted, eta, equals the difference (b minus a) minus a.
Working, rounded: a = 2.97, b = 0.14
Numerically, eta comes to -5.80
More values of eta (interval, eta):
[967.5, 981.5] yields -4.80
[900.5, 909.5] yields -5.92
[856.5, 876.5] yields -6.12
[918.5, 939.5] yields -5.90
